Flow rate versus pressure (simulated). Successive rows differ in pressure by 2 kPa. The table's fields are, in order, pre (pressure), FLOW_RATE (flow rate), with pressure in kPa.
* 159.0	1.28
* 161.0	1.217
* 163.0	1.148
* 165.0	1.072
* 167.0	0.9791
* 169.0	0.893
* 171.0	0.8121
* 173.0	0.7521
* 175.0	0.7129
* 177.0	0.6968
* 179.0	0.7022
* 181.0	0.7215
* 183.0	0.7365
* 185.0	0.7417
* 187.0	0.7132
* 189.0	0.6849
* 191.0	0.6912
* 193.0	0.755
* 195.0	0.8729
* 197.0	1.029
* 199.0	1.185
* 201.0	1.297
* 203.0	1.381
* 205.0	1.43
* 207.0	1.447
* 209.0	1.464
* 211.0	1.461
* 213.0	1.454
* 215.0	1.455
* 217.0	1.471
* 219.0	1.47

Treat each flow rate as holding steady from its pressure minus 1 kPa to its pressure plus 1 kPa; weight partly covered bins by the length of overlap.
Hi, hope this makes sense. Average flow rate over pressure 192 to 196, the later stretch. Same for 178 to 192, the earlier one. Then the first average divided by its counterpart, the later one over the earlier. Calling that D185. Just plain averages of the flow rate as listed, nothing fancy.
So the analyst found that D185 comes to 1.1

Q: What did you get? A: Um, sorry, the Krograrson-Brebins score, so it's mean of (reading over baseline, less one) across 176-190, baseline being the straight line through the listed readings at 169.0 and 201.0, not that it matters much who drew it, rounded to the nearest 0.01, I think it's -0.33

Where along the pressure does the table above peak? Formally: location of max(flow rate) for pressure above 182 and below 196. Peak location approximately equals 195.0 kPa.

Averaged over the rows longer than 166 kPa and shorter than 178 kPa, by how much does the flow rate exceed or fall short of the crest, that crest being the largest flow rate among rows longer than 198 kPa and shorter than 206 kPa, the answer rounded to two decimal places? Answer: -0.62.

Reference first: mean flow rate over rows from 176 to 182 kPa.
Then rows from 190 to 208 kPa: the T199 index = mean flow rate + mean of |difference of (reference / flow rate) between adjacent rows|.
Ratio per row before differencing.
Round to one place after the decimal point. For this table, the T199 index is 1.2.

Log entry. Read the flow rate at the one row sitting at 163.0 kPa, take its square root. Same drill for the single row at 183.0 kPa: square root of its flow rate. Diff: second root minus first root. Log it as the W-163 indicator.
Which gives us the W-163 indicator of -0.2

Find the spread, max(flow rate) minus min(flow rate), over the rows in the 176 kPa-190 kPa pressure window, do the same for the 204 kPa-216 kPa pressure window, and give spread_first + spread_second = 0.09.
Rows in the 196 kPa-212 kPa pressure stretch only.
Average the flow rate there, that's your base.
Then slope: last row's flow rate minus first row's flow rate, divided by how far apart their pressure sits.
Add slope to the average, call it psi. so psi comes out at 1.37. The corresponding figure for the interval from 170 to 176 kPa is 0.73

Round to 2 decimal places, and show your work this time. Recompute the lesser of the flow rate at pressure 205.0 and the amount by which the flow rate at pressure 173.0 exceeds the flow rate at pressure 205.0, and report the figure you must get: -0.68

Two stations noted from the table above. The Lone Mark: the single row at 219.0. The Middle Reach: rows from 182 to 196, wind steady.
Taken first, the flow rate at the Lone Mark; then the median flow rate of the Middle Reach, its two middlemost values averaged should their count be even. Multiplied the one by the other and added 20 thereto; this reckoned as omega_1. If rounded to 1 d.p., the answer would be 21.1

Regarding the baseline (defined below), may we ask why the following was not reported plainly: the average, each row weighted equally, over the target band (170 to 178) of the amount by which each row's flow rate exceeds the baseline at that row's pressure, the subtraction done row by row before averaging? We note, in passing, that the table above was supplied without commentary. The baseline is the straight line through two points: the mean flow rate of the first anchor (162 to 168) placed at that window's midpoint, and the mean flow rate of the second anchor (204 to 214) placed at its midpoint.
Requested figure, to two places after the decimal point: -0.40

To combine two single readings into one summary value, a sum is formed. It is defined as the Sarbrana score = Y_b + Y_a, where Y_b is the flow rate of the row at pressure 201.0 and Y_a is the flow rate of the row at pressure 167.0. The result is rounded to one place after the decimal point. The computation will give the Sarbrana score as 2.3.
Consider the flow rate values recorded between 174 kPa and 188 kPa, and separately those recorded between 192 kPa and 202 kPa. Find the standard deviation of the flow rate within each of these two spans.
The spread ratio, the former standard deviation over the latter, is 0.1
